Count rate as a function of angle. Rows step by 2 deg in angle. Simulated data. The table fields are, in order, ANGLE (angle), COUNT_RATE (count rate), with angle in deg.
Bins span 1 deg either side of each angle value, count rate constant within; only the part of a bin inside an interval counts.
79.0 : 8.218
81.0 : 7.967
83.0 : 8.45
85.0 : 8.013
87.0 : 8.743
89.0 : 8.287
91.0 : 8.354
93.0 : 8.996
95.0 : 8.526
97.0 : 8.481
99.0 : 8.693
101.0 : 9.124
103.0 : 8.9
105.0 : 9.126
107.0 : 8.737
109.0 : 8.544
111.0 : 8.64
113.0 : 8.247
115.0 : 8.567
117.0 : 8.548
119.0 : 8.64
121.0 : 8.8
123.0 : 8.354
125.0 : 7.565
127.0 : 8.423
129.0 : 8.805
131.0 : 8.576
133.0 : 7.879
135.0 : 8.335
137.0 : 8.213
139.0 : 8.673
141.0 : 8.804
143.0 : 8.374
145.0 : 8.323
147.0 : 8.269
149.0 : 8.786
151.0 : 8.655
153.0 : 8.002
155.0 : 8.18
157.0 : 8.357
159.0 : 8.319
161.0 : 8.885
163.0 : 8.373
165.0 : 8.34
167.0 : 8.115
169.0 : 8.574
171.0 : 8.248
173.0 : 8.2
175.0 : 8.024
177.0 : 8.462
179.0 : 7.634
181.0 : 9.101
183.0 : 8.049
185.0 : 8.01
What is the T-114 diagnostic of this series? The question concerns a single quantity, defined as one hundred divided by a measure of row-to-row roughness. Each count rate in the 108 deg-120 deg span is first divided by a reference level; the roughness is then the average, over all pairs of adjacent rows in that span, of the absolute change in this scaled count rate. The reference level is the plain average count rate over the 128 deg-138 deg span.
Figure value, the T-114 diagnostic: 4544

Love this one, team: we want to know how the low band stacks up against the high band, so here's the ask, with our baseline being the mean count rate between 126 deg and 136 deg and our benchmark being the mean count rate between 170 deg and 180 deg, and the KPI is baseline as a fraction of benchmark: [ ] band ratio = 1.04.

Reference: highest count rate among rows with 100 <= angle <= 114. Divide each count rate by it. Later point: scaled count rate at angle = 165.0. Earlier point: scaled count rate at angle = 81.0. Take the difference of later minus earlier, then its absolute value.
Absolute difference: 0.04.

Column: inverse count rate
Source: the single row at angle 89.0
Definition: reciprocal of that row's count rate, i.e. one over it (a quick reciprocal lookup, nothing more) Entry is 0.121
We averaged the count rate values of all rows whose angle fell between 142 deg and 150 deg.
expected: 8.44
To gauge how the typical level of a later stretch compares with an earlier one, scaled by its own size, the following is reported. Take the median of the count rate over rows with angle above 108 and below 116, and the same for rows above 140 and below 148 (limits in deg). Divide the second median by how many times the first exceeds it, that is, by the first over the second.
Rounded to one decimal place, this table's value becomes 8.1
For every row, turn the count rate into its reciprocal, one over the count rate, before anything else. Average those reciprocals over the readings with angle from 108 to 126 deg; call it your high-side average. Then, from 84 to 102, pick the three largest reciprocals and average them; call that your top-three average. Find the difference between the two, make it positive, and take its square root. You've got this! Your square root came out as 0.054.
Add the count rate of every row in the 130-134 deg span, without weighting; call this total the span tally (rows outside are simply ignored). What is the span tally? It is 16.5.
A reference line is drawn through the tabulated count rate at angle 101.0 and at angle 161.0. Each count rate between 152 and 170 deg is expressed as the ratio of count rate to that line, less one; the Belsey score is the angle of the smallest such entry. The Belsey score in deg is 153.0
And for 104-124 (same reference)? 113.0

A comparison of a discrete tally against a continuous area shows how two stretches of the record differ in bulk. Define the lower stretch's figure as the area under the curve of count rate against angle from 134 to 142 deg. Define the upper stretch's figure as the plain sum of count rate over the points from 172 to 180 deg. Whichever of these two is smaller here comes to 32.3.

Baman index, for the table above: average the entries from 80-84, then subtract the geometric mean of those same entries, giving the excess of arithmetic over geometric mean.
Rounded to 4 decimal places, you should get 0.0036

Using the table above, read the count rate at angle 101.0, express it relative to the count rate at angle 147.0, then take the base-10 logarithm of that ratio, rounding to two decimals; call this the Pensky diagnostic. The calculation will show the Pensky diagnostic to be 0.04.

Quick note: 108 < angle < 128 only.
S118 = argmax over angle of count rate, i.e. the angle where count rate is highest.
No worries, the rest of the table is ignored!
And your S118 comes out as 121.0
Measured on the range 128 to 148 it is 129.0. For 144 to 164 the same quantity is 161.0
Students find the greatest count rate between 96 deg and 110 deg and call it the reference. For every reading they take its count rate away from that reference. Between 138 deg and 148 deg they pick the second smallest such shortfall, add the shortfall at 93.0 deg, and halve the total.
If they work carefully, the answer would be 0.3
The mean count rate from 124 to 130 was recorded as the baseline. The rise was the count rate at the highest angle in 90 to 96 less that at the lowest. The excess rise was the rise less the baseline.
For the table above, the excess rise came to -8.09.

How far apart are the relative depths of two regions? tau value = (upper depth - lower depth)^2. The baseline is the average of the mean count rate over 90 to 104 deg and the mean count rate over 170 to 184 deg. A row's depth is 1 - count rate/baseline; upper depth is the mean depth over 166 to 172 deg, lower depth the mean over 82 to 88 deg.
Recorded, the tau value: 0.0001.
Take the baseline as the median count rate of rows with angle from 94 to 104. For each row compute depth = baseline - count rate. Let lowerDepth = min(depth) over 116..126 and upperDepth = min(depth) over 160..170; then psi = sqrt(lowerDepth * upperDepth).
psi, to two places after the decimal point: 0.14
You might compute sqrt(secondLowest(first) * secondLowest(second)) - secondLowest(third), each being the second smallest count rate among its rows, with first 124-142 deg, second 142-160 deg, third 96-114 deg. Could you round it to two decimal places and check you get -0.45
